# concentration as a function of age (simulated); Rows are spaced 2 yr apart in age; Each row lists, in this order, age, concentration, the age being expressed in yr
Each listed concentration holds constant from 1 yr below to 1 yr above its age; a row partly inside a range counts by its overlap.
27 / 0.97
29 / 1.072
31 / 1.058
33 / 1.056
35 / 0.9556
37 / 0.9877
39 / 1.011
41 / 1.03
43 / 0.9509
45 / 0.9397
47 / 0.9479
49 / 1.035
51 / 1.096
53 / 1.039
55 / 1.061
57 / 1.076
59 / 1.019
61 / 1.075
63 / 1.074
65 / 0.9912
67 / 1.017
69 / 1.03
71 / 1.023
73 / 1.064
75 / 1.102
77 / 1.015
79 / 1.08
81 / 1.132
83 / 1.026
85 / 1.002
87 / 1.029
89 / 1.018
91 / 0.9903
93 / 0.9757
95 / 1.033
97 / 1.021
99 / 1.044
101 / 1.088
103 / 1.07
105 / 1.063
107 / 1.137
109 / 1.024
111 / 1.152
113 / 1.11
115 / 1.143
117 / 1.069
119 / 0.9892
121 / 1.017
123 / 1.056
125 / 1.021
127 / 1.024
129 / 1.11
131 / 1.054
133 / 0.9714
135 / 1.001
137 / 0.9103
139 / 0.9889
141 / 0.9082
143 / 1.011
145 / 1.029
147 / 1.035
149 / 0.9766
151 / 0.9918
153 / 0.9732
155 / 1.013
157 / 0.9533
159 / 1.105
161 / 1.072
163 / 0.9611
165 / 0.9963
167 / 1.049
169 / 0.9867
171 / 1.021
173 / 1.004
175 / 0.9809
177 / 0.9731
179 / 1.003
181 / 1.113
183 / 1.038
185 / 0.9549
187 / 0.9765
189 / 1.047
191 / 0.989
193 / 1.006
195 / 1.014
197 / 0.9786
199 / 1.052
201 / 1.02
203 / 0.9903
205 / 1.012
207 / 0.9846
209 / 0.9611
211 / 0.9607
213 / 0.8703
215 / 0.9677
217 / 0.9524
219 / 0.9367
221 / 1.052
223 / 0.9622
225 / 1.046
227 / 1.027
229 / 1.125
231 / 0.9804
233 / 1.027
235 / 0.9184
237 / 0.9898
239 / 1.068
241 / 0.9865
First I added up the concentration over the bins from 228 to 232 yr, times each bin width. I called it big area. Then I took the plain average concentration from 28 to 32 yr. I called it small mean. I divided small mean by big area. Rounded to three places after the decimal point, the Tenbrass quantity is 0.253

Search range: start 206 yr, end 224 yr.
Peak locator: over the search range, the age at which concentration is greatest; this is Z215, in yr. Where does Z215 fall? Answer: 221 yr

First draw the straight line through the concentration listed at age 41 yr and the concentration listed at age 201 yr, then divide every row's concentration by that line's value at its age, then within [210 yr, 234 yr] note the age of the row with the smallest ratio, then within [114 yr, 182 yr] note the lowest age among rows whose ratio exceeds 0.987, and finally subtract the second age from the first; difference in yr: 98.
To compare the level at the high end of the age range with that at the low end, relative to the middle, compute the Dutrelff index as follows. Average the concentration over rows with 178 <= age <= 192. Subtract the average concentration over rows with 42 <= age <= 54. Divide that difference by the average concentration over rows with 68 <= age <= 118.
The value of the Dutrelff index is 0.015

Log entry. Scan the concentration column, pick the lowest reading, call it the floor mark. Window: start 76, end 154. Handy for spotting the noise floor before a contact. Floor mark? 0.9082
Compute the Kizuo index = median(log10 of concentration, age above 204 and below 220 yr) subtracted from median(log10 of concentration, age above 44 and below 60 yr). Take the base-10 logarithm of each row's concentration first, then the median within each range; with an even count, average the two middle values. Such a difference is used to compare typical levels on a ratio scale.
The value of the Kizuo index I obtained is 0.033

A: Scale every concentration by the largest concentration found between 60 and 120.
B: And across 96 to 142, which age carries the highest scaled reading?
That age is 111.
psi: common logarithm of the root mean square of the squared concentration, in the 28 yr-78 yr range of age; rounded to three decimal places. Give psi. 0.027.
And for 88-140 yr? 0.039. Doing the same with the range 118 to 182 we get 0.011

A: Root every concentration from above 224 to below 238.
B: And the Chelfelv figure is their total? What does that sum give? 7.05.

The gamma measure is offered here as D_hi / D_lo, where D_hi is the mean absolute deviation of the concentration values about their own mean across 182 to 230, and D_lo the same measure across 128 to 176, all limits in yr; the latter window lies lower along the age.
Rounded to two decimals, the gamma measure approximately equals 1.04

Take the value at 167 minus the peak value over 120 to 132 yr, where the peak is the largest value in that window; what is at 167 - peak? -0.06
